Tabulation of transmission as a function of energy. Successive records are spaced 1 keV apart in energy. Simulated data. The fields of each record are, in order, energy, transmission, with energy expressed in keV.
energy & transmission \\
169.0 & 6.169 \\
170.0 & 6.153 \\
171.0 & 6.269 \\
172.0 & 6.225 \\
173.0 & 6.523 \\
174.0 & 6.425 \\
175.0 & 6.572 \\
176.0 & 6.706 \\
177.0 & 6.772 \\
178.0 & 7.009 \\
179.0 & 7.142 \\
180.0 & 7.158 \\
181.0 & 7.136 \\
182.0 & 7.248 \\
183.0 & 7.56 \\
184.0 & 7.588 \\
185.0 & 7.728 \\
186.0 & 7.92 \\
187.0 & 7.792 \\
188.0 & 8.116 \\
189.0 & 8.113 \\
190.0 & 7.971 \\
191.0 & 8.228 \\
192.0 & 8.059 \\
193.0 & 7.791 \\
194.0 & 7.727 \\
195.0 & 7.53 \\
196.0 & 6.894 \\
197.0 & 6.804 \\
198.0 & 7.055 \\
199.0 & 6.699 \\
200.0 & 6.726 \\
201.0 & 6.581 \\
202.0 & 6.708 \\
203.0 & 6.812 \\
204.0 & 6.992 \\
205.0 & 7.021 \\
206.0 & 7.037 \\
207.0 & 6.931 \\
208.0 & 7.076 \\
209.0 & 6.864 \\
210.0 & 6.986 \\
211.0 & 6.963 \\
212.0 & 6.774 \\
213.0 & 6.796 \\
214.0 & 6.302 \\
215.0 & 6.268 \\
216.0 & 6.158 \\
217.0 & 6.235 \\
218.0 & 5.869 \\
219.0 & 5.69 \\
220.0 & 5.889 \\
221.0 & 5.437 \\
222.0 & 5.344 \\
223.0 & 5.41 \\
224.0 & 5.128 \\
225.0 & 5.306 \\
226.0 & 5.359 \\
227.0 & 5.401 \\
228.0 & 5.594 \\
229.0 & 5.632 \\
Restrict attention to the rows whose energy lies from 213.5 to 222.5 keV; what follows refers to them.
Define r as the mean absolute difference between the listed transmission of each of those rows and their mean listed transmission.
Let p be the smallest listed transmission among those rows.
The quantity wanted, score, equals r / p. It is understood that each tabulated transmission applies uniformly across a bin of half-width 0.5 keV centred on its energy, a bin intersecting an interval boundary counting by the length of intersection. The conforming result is 0.055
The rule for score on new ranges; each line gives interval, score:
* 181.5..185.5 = 0.020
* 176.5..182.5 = 0.018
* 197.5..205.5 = 0.023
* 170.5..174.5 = 0.018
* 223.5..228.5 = 0.022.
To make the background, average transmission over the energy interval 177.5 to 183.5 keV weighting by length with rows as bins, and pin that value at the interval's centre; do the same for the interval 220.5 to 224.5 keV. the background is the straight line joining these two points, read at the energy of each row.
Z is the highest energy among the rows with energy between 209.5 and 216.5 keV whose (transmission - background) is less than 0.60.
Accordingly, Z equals 216.0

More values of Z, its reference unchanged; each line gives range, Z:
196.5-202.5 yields 202.0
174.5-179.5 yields 179.0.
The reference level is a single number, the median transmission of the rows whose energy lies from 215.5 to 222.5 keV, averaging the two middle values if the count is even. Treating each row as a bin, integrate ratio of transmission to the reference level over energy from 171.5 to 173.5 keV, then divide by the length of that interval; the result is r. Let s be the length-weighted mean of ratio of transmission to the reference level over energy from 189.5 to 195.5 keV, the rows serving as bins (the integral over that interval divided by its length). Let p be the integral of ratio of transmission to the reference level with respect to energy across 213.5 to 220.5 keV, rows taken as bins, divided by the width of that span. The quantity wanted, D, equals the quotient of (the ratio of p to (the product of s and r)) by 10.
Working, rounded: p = 1.032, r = 1.09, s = 1.34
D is 0.071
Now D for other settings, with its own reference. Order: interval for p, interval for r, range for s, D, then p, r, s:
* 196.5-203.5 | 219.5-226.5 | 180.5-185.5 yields 0.099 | 1.153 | 0.92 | 1.27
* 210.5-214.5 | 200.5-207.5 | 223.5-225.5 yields 0.110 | 1.143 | 1.17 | 0.89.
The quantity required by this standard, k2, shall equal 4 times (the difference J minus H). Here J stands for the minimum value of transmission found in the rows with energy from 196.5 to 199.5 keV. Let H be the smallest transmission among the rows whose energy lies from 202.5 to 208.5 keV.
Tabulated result -0.5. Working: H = 6.812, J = 6.699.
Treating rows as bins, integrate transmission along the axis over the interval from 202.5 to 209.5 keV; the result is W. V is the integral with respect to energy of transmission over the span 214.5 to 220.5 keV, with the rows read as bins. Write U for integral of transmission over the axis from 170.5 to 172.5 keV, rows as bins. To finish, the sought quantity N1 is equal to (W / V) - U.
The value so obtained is -11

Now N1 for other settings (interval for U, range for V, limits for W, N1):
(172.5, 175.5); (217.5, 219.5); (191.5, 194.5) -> -17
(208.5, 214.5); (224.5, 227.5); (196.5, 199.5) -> -39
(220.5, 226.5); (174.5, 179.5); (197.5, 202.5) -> -31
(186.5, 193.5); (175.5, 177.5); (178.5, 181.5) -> -54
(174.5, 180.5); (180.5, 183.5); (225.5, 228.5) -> -41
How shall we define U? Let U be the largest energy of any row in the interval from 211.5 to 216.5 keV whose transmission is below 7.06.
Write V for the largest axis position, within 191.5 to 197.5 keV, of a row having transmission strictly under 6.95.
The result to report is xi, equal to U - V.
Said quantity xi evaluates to 19 keV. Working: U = 216.0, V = 197.0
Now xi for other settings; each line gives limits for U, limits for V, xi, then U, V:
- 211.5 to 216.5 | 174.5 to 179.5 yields 39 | 216.0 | 177.0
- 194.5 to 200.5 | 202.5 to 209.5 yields -9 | 200.0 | 209.0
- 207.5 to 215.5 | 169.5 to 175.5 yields 40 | 215.0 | 175.0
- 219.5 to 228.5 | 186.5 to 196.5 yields 32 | 228.0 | 196.0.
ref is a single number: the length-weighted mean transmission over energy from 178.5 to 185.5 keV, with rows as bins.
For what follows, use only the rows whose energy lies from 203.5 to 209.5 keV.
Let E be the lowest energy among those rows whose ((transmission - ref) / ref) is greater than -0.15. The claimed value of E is 204.0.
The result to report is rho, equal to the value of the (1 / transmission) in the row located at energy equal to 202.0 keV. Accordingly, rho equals 0.149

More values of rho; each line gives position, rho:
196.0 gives 0.145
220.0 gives 0.170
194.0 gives 0.129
